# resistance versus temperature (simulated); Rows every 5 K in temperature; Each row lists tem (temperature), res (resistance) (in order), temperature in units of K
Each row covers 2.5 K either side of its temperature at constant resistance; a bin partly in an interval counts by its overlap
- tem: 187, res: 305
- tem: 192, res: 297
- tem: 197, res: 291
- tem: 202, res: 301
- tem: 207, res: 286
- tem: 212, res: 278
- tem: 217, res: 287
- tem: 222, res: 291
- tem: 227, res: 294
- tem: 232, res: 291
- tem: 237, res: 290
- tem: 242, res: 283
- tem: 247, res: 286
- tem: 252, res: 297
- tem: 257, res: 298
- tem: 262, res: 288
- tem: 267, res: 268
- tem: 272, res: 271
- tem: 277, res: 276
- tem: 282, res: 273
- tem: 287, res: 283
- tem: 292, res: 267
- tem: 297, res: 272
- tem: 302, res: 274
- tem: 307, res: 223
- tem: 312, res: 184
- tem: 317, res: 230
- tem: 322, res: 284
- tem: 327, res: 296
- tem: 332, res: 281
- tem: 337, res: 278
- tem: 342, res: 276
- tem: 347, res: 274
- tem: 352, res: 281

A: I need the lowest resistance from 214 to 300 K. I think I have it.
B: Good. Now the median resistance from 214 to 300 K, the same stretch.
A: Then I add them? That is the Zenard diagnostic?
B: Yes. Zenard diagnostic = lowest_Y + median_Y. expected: 553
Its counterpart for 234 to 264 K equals 572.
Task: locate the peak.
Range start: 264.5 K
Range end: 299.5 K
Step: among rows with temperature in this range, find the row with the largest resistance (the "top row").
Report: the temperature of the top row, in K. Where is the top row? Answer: 287 K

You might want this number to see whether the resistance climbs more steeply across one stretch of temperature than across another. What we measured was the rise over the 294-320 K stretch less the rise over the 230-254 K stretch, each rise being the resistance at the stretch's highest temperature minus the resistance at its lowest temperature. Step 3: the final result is -48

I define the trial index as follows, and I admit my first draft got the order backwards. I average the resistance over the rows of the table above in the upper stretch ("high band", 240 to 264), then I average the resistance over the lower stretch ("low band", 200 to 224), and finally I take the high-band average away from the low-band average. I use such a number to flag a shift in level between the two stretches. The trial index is -2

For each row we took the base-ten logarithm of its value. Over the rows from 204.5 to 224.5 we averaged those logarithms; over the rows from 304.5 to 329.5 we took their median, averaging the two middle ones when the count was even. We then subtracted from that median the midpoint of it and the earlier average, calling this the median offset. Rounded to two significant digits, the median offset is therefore -0.047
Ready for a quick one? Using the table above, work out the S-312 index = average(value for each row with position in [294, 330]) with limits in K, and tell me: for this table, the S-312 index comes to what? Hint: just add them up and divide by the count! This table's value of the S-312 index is 252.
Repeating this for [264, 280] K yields 272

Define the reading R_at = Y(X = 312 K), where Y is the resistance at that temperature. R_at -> 184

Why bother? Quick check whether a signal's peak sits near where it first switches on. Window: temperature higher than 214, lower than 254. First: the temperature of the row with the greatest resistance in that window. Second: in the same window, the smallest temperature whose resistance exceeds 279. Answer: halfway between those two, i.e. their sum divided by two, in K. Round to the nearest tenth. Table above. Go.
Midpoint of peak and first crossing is 234.5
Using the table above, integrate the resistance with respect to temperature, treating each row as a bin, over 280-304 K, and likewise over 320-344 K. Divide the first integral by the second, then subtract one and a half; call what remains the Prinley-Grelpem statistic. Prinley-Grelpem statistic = -0.533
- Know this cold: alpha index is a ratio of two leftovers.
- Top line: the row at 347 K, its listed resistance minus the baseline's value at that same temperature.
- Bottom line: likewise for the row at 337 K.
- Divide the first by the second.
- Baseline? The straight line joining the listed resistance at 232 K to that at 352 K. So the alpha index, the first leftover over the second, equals 1.7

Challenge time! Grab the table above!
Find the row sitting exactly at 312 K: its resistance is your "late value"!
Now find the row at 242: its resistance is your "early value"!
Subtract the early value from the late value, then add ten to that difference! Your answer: -89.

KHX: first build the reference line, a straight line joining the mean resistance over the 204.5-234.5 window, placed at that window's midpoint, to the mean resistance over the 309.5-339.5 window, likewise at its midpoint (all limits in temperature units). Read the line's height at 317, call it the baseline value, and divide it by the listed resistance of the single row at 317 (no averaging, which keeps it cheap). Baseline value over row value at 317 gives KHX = 1.13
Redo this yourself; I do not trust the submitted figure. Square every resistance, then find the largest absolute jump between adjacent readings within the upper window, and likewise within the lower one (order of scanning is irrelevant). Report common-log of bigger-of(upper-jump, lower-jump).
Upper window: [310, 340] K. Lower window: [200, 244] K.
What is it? 4.4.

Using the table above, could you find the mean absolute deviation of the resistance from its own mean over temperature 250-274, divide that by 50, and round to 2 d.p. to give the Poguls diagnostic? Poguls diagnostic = 0.24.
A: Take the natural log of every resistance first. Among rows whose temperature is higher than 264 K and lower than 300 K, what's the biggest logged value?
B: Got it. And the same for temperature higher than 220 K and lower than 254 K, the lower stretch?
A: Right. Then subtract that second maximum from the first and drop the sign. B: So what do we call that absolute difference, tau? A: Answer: 0.048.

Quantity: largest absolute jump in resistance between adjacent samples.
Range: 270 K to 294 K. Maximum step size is 16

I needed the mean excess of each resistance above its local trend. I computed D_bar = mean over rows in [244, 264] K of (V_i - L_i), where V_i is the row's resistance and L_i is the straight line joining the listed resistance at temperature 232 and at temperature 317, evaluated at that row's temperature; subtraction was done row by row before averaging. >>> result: 17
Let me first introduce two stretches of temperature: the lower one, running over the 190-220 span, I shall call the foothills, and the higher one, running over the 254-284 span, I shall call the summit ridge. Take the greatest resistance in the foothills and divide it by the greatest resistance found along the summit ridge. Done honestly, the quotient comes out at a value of 1.01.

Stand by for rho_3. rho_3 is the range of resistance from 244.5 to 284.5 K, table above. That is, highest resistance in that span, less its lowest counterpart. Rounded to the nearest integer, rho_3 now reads 30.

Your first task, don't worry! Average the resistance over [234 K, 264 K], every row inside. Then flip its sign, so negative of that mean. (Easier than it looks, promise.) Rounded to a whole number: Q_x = -290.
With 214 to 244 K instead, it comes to -289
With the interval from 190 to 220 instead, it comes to -290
